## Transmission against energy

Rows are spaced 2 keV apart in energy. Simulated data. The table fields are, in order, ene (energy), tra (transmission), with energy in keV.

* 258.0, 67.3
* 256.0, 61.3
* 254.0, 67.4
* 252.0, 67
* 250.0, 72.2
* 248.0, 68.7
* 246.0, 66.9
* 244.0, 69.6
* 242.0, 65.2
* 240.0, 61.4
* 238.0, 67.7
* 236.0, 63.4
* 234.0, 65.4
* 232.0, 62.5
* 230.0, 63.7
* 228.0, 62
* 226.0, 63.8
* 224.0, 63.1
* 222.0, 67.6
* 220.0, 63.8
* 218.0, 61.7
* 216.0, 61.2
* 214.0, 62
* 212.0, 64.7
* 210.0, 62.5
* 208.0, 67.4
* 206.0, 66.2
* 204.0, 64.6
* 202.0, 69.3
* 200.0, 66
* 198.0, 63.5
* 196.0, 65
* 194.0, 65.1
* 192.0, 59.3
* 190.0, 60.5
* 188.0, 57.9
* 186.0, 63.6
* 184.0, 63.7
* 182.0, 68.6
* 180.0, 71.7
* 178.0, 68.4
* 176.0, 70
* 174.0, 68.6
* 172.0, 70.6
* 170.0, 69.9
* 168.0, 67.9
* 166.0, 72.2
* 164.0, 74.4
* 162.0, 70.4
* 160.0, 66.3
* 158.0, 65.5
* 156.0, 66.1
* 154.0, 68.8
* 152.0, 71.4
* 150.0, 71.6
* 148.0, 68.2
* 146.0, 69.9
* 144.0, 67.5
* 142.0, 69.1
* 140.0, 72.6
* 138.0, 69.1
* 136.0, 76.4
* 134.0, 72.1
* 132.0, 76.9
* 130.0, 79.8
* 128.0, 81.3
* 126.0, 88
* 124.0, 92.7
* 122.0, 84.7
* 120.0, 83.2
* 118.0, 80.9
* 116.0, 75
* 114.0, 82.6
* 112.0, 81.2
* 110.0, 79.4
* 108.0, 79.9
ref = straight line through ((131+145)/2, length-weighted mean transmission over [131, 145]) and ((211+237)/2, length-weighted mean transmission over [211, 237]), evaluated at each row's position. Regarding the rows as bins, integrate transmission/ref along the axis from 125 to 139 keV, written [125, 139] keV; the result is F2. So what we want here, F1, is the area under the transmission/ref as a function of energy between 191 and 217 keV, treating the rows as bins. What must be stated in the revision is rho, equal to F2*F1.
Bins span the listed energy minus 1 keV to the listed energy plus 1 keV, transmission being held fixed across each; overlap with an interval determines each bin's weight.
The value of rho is 383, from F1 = 25.6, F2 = 15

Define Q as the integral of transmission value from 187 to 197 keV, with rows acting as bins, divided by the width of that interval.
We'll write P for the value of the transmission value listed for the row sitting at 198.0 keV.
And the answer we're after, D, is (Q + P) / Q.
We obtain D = 2.03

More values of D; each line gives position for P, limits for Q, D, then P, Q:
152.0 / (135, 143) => 1.99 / 71.4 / 72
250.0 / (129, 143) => 1.98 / 72.2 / 74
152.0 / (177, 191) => 2.10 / 71.4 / 65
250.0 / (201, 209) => 2.08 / 72.2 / 67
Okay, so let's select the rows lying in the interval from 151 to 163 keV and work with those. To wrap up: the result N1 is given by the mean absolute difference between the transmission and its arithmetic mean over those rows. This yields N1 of 2.1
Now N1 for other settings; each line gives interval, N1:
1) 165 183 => 1.2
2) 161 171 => 1.9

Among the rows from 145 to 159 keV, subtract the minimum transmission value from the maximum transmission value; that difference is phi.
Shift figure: 6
